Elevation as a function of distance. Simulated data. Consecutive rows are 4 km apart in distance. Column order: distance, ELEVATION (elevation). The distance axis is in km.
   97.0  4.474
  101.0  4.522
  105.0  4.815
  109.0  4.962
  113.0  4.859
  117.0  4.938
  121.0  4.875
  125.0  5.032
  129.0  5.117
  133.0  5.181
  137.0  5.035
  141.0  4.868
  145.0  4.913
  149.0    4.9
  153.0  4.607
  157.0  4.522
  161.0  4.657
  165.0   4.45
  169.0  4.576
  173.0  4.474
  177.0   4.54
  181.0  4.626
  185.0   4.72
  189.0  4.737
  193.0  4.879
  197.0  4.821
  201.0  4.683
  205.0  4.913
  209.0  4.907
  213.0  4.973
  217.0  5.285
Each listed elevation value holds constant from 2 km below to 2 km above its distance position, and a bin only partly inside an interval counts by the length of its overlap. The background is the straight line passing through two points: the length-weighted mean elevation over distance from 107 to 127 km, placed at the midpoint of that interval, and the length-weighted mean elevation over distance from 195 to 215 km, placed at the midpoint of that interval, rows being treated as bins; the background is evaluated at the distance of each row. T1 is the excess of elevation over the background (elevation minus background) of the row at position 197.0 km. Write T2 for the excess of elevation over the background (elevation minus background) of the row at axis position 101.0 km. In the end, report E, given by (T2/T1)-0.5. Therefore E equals 8.9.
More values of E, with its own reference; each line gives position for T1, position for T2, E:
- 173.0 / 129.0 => -1.0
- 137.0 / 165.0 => -4.2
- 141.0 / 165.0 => 9.3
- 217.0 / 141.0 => -0.6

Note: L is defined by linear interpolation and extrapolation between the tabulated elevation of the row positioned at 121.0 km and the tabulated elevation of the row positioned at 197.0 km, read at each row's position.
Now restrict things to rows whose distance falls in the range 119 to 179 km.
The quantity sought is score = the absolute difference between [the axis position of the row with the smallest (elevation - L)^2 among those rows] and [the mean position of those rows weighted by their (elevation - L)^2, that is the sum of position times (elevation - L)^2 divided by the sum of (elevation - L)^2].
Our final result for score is 36.3 km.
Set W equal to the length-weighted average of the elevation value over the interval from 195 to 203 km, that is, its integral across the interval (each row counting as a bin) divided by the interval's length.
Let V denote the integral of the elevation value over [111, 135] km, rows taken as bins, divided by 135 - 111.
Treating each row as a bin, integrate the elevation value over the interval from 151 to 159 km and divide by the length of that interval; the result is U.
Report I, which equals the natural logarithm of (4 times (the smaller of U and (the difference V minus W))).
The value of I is -0.01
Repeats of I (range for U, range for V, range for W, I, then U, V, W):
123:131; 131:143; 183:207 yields -0.06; 5.07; 5.03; 4.79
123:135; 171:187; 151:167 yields -2.09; 5.11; 4.59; 4.56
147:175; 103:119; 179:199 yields -0.60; 4.60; 4.89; 4.76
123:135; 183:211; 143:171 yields -0.53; 5.11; 4.81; 4.66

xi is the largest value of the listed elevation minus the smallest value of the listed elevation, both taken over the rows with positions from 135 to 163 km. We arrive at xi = 0.51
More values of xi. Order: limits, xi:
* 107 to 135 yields 0.32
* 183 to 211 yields 0.23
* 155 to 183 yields 0.21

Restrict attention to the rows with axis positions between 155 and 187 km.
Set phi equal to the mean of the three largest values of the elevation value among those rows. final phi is 4.67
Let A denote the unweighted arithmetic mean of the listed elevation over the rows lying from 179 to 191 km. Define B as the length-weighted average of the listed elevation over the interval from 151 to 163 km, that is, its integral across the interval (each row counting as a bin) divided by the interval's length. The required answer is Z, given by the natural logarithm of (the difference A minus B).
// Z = -2.3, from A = 4.69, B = 4.60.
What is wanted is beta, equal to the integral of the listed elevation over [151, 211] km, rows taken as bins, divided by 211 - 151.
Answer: 4.67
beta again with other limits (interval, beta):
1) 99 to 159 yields 4.88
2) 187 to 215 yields 4.84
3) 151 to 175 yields 4.55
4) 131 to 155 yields 4.92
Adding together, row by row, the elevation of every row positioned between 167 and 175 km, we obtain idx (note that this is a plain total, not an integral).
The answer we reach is 9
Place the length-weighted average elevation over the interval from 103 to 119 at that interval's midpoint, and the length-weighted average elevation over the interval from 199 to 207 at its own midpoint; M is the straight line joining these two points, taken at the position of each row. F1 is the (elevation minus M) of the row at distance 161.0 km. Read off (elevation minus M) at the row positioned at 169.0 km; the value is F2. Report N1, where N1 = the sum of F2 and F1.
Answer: -0.44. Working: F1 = -0.2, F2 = -0.26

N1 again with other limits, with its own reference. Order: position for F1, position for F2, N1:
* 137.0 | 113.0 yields 0.14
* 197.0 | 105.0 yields -0.07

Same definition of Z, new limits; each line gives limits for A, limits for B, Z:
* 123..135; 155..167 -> -0.6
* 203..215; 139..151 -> -3.3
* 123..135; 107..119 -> -1.7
